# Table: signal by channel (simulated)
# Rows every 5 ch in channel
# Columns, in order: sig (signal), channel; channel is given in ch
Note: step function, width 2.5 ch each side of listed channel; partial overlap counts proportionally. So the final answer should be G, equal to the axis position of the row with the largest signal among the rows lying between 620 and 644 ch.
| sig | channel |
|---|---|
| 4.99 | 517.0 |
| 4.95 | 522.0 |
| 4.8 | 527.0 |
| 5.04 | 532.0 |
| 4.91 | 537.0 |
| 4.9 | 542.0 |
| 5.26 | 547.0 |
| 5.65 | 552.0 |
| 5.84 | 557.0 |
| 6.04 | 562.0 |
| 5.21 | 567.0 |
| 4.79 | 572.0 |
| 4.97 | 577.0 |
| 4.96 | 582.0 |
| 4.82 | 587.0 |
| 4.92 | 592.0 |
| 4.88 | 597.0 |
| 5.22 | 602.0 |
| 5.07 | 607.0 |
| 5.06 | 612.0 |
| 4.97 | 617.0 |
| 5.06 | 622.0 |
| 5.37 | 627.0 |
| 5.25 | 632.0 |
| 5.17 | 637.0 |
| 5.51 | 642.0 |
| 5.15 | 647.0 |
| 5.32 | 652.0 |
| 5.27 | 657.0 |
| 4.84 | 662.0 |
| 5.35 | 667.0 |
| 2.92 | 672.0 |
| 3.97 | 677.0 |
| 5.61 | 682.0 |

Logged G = 642.0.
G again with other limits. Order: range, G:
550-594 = 562.0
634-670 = 642.0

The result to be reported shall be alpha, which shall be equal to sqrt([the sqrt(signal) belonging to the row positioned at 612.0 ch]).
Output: 1.50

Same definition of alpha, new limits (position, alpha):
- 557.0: 1.55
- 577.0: 1.49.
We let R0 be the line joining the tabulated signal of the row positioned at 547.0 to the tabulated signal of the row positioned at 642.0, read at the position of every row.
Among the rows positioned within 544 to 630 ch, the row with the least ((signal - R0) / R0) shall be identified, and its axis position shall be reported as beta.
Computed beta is 587.0 ch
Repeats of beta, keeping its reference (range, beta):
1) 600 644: 617.0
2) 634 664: 662.0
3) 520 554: 527.0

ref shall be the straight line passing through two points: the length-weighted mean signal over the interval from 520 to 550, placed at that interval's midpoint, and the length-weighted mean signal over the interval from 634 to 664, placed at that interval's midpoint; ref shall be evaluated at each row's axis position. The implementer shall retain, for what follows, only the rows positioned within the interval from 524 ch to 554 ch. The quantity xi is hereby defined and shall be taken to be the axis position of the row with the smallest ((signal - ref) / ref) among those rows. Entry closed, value 527.0 ch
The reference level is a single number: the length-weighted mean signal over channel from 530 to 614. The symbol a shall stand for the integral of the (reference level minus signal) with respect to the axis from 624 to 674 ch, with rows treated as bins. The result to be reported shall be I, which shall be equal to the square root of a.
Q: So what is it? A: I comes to 2.39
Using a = 5.71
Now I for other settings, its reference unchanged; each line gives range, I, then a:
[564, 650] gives 2.32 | 5.37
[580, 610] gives 2.26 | 5.12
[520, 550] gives 2.21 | 4.87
